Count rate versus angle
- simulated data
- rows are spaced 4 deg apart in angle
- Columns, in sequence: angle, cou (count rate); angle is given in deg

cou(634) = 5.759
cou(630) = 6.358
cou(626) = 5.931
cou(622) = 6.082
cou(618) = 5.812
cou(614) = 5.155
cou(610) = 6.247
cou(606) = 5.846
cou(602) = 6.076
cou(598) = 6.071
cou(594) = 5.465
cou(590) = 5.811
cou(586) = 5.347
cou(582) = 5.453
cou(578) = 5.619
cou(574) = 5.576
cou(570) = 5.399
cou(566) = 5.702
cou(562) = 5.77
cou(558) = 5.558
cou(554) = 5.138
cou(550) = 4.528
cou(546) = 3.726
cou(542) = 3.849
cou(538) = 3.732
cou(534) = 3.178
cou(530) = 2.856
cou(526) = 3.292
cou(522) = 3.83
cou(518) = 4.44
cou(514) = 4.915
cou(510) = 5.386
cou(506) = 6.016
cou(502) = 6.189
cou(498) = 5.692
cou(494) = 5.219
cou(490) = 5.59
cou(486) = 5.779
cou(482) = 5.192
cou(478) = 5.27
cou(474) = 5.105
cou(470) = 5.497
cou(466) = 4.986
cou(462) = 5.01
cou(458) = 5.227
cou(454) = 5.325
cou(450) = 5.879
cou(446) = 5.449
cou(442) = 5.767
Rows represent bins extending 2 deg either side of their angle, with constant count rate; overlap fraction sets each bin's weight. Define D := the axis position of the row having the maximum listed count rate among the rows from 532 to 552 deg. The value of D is 550 deg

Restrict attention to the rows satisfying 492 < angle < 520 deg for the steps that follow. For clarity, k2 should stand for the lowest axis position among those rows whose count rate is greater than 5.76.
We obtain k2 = 502 deg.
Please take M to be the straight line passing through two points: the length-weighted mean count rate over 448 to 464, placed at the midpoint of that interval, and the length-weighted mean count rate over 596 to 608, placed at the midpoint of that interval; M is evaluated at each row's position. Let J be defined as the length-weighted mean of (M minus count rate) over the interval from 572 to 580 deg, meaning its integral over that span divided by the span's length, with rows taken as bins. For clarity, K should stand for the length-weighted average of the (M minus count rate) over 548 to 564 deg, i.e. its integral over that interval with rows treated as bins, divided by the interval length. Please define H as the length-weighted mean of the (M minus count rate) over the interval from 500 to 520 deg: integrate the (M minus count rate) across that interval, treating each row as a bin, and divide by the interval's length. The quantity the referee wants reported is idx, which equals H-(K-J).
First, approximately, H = 0.2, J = 0.3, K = 0.5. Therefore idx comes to -0.05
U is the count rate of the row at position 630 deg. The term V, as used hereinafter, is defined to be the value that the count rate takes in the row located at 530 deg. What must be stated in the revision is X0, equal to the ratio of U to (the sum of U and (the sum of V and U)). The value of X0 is 0.408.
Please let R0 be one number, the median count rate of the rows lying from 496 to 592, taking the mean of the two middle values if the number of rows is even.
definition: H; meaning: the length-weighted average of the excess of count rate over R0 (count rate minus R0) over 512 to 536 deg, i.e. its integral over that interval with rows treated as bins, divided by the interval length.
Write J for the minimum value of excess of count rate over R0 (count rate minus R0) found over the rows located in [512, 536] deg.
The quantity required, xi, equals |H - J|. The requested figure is 0.9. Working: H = -1.6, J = -2.5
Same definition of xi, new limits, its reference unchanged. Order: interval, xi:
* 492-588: 2.0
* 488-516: 0.7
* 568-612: 0.4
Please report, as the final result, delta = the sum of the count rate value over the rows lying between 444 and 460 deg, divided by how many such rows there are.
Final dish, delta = 5.47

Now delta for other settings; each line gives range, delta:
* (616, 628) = 5.94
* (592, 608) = 5.86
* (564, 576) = 5.56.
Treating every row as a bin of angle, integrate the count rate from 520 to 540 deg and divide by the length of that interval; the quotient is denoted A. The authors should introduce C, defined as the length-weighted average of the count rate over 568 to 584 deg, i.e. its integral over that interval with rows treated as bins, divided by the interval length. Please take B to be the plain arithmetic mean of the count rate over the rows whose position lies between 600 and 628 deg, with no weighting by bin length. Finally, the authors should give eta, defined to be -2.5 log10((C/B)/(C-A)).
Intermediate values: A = 3.4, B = 5.9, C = 5.51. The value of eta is 0.9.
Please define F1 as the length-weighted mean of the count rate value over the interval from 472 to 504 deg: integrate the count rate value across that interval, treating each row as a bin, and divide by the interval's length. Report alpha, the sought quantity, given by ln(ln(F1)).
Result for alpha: 0.53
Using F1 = 5.5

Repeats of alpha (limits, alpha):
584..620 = 0.56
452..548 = 0.45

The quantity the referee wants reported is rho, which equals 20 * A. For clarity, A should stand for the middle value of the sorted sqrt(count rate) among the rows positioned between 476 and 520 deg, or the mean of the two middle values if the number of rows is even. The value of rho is 46.4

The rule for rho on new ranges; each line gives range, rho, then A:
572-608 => 47.4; 2.37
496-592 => 46.3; 2.32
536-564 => 42.6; 2.13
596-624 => 49.3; 2.46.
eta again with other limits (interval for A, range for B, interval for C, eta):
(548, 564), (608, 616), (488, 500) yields -1.5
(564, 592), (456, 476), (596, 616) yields -1.4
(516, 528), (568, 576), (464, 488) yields 0.4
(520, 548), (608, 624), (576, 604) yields 0.9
